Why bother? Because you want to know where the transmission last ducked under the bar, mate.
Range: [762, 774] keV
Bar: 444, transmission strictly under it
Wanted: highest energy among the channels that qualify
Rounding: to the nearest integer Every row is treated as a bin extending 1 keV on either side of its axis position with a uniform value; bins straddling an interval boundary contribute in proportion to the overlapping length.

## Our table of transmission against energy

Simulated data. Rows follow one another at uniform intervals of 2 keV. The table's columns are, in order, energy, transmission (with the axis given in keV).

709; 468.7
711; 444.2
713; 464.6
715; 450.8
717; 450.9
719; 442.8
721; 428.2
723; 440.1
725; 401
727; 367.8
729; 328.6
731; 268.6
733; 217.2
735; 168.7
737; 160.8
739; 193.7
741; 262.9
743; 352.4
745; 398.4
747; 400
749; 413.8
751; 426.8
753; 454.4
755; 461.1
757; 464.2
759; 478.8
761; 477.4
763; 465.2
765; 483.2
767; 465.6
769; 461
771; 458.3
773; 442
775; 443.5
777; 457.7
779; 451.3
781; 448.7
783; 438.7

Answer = 773 keV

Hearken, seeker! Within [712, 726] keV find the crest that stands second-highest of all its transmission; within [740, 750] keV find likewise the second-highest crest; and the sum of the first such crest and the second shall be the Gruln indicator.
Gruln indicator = 851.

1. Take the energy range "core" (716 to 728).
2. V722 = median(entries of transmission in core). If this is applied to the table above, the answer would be 434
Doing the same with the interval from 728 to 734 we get 269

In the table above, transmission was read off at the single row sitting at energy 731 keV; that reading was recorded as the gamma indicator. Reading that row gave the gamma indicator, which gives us 268.6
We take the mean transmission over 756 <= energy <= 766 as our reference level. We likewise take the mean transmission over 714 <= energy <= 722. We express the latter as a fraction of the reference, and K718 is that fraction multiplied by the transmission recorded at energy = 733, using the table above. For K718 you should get 203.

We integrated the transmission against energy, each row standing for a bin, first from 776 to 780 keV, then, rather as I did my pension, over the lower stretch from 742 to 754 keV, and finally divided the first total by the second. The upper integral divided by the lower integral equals 0.37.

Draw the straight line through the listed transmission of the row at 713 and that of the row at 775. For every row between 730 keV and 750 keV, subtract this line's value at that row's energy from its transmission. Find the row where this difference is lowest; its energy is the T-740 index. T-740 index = 737 keV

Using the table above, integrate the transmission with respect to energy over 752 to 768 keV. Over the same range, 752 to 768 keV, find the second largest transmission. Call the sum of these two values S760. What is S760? 7979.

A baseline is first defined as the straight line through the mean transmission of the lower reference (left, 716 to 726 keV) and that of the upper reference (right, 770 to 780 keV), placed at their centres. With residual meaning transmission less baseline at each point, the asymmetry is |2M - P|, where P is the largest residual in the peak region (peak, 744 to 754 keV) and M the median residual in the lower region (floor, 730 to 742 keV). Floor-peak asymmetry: 475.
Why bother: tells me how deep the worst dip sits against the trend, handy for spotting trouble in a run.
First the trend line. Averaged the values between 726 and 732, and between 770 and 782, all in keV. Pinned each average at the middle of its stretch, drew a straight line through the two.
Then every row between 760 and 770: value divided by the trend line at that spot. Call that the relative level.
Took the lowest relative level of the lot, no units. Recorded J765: 1.07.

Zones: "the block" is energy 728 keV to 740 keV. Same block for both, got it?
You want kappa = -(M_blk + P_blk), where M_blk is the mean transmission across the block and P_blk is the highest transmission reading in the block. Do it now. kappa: -552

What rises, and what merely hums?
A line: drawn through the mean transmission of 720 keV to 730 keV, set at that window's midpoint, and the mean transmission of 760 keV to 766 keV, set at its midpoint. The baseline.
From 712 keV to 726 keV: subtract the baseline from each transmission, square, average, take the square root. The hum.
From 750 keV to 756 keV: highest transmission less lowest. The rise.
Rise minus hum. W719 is -31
